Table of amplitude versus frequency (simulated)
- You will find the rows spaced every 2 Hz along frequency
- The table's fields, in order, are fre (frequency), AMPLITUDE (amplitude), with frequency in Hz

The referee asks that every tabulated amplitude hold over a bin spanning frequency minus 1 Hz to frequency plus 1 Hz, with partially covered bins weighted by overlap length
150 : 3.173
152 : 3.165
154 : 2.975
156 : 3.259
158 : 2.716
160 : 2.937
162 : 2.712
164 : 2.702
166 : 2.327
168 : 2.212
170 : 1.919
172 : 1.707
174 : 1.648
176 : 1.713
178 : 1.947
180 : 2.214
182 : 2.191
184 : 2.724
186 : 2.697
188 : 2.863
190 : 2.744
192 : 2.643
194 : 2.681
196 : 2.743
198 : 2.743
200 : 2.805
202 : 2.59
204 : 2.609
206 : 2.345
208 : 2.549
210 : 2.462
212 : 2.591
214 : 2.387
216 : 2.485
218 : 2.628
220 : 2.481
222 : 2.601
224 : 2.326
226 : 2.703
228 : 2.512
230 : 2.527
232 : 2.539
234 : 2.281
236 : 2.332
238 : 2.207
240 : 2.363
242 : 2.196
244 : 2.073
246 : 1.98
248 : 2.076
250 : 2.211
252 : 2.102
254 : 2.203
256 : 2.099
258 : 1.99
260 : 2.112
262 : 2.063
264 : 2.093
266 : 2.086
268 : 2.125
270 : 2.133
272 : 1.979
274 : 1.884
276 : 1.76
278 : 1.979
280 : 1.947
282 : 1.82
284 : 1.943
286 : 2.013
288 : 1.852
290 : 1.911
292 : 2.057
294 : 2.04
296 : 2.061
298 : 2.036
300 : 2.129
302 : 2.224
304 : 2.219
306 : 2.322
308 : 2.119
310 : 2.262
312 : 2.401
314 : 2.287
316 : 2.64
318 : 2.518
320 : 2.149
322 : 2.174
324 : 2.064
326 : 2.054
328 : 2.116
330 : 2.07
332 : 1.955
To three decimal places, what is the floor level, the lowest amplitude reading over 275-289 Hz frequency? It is 1.760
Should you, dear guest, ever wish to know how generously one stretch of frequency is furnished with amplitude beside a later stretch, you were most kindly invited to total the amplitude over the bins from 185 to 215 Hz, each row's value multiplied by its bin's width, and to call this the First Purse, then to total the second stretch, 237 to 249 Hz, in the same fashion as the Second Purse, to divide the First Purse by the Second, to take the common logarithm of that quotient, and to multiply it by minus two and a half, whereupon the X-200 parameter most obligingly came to -1.2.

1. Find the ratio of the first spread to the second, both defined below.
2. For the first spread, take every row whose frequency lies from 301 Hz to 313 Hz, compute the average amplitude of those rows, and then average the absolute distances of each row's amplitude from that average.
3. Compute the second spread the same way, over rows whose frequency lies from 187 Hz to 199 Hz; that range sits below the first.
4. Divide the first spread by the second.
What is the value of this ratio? 1.43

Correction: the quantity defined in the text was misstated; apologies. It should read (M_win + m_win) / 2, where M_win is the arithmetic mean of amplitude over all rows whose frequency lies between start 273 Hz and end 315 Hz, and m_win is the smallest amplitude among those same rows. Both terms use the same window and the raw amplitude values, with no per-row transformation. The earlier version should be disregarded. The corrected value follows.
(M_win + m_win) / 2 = 1.91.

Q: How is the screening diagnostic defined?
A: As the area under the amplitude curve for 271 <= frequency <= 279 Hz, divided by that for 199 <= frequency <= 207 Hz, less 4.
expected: -3.27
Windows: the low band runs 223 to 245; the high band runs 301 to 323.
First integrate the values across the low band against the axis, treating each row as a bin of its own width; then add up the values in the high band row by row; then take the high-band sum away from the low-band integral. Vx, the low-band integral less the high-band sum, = 27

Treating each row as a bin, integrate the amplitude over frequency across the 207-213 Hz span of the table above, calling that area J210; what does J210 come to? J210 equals 15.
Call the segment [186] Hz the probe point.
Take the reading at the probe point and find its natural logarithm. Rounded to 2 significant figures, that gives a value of 0.99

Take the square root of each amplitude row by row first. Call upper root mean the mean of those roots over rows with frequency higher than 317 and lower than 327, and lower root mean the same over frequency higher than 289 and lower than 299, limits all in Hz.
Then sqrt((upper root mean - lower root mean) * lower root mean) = 0.29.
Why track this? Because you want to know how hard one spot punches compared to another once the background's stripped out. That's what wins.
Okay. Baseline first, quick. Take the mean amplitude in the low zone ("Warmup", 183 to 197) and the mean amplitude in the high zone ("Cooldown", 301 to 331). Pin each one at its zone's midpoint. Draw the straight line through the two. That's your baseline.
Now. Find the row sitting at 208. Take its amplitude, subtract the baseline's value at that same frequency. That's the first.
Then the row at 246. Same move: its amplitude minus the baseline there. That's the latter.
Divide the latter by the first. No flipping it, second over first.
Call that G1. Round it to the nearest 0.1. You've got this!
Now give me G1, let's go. 4.9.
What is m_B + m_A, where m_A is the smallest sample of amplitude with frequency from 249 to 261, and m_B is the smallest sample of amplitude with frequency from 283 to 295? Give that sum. 3.8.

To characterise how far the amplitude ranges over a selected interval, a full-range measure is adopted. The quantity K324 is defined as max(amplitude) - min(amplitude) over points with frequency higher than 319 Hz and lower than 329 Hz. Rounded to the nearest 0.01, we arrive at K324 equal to 0.12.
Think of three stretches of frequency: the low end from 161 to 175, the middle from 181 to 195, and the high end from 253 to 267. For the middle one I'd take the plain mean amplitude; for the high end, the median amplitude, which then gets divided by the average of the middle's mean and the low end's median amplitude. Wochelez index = 0.86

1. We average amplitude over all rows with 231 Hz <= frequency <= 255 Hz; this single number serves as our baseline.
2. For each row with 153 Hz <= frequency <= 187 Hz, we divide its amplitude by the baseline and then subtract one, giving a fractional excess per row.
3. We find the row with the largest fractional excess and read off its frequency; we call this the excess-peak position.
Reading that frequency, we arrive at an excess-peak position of 156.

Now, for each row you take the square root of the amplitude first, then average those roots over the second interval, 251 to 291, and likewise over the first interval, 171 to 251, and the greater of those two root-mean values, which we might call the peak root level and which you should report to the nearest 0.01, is 1.55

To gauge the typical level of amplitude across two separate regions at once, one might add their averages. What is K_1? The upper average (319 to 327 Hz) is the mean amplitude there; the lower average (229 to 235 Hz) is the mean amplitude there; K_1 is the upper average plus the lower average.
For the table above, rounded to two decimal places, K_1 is 4.56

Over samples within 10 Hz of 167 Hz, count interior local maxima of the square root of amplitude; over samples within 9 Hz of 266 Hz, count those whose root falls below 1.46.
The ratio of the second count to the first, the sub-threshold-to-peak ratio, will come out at 8.0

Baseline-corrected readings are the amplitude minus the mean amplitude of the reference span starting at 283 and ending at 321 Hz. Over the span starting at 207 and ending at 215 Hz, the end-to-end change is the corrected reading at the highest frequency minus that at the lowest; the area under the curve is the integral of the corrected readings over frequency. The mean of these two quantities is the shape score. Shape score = 1.2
